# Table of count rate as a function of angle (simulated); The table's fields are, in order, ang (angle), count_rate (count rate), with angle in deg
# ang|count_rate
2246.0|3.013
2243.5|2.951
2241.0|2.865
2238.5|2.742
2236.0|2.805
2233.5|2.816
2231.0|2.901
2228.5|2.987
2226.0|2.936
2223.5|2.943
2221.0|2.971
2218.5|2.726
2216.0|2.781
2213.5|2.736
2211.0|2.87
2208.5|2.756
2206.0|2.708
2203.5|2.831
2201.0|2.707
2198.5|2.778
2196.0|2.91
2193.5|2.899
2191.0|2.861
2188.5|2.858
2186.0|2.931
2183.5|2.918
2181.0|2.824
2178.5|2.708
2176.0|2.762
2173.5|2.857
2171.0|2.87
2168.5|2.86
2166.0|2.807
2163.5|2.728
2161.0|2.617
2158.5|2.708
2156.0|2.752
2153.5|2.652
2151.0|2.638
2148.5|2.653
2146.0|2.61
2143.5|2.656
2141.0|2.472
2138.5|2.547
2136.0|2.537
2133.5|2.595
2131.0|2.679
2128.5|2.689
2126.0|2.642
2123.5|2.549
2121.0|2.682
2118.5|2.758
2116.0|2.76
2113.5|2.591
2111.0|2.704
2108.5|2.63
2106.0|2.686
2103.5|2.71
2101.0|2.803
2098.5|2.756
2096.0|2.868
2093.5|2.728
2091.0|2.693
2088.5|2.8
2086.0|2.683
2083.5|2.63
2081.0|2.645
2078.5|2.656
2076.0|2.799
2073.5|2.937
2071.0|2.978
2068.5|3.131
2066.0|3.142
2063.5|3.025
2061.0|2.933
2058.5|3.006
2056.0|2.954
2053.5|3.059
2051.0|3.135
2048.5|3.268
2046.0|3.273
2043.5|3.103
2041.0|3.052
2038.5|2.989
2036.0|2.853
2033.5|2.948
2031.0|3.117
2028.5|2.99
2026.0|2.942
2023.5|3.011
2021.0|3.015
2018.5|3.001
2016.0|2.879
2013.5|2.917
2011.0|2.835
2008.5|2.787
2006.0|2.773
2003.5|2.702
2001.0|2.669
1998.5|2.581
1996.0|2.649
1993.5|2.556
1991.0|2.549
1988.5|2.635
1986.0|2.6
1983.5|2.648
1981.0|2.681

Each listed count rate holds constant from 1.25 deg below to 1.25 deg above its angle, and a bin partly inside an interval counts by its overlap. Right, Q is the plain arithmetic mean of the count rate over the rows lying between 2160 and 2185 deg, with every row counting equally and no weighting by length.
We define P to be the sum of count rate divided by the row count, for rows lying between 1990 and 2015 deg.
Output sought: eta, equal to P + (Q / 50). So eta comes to 2.76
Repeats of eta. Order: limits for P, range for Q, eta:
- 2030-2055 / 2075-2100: 3.13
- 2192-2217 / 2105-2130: 2.85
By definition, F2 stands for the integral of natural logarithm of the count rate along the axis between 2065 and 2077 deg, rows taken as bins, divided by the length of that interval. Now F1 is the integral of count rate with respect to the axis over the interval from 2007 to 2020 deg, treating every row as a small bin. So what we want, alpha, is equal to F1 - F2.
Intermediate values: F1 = 37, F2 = 1.10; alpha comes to 36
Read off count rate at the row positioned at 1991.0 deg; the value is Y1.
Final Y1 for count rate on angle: 2.549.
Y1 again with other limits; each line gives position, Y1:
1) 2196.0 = 2.91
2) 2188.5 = 2.858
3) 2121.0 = 2.682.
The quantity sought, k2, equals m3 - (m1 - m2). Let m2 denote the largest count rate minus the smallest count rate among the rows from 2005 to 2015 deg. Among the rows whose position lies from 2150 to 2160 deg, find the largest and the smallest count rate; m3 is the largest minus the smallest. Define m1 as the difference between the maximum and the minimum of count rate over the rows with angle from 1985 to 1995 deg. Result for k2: 0.17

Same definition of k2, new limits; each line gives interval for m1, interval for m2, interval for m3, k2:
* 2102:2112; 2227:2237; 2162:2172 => 0.24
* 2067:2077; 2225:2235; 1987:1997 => -0.06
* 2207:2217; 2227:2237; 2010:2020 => 0.21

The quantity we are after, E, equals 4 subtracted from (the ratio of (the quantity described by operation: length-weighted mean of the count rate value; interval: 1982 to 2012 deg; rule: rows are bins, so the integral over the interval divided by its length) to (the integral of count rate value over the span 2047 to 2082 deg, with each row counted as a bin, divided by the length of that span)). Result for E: -3.11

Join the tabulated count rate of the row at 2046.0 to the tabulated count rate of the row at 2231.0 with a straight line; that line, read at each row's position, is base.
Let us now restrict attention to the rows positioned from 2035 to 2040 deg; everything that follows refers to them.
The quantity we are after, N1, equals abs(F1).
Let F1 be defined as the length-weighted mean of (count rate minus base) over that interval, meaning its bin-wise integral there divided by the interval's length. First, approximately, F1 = -0.36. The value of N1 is 0.36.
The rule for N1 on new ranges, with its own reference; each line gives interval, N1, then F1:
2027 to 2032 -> 0.26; -0.26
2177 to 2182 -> 0.24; -0.24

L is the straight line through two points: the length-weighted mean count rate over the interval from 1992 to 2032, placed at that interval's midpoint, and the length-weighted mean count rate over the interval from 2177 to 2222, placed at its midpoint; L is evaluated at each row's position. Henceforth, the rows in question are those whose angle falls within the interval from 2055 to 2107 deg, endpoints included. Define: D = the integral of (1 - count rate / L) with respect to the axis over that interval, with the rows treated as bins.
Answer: 0 deg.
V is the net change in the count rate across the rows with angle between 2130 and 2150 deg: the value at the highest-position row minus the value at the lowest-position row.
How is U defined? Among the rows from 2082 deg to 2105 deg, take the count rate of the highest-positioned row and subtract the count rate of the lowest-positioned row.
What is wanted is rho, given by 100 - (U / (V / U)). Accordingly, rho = 100.2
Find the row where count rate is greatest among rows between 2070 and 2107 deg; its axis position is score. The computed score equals 2071.0 deg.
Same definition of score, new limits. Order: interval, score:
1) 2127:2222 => 2221.0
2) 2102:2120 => 2116.0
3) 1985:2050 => 2046.0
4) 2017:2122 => 2046.0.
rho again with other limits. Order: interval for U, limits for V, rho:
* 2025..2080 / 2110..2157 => 98.3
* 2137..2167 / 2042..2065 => 100.9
